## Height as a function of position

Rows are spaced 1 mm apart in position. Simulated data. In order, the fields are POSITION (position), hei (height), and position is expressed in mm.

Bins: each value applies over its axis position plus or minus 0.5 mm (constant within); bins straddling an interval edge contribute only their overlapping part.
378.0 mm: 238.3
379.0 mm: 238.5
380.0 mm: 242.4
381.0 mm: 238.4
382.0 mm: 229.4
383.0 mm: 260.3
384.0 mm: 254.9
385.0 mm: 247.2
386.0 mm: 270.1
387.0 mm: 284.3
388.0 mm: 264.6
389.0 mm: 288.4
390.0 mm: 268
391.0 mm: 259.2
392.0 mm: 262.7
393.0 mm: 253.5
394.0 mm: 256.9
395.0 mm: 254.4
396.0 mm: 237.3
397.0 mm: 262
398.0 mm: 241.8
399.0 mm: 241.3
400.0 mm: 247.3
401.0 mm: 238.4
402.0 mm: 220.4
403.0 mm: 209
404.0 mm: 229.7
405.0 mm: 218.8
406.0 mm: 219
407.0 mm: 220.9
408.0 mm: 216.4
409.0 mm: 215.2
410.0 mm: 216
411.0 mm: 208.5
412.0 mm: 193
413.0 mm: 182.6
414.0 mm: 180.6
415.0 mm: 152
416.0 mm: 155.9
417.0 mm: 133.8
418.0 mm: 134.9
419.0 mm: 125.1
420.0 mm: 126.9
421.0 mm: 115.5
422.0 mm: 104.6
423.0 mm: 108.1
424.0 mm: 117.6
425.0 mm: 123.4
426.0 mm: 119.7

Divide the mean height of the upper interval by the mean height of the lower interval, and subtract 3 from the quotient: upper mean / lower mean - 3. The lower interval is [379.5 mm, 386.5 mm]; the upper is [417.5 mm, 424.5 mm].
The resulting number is -2.5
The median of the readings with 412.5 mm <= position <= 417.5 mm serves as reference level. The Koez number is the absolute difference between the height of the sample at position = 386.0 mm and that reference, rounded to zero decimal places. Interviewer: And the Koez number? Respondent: 114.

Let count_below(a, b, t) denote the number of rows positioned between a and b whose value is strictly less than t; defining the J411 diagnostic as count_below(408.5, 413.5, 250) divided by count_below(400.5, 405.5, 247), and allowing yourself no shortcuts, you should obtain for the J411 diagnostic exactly 1.0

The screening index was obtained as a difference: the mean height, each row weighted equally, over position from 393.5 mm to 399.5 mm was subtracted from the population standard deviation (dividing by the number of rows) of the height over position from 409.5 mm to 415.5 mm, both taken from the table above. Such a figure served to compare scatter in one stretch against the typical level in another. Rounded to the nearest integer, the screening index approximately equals -228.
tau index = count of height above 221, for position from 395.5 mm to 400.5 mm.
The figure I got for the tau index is 5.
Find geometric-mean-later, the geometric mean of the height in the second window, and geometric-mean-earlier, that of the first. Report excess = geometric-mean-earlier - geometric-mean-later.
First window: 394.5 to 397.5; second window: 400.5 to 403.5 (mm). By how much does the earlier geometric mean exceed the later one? 29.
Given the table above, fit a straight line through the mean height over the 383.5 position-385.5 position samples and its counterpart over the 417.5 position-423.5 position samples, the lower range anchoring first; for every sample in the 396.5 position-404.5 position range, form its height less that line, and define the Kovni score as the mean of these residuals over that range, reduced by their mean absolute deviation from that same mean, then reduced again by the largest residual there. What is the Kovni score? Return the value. -21.1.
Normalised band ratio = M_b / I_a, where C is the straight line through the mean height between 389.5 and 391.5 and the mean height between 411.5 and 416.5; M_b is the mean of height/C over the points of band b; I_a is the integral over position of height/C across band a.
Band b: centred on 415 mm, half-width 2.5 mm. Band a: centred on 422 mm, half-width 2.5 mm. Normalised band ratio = 0.235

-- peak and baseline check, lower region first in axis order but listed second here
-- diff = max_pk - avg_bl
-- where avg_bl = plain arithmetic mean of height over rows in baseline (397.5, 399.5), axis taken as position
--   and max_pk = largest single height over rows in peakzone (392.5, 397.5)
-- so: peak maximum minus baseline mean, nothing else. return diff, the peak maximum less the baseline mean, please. 20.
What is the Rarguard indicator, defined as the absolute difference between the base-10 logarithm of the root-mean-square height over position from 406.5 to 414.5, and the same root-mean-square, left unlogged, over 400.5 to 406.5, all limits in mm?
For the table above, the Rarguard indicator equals 220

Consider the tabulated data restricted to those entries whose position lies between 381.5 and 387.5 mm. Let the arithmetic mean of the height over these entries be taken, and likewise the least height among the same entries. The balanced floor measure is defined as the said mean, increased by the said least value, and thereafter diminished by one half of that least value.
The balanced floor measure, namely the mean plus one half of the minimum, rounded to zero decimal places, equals 372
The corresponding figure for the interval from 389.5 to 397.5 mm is 375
